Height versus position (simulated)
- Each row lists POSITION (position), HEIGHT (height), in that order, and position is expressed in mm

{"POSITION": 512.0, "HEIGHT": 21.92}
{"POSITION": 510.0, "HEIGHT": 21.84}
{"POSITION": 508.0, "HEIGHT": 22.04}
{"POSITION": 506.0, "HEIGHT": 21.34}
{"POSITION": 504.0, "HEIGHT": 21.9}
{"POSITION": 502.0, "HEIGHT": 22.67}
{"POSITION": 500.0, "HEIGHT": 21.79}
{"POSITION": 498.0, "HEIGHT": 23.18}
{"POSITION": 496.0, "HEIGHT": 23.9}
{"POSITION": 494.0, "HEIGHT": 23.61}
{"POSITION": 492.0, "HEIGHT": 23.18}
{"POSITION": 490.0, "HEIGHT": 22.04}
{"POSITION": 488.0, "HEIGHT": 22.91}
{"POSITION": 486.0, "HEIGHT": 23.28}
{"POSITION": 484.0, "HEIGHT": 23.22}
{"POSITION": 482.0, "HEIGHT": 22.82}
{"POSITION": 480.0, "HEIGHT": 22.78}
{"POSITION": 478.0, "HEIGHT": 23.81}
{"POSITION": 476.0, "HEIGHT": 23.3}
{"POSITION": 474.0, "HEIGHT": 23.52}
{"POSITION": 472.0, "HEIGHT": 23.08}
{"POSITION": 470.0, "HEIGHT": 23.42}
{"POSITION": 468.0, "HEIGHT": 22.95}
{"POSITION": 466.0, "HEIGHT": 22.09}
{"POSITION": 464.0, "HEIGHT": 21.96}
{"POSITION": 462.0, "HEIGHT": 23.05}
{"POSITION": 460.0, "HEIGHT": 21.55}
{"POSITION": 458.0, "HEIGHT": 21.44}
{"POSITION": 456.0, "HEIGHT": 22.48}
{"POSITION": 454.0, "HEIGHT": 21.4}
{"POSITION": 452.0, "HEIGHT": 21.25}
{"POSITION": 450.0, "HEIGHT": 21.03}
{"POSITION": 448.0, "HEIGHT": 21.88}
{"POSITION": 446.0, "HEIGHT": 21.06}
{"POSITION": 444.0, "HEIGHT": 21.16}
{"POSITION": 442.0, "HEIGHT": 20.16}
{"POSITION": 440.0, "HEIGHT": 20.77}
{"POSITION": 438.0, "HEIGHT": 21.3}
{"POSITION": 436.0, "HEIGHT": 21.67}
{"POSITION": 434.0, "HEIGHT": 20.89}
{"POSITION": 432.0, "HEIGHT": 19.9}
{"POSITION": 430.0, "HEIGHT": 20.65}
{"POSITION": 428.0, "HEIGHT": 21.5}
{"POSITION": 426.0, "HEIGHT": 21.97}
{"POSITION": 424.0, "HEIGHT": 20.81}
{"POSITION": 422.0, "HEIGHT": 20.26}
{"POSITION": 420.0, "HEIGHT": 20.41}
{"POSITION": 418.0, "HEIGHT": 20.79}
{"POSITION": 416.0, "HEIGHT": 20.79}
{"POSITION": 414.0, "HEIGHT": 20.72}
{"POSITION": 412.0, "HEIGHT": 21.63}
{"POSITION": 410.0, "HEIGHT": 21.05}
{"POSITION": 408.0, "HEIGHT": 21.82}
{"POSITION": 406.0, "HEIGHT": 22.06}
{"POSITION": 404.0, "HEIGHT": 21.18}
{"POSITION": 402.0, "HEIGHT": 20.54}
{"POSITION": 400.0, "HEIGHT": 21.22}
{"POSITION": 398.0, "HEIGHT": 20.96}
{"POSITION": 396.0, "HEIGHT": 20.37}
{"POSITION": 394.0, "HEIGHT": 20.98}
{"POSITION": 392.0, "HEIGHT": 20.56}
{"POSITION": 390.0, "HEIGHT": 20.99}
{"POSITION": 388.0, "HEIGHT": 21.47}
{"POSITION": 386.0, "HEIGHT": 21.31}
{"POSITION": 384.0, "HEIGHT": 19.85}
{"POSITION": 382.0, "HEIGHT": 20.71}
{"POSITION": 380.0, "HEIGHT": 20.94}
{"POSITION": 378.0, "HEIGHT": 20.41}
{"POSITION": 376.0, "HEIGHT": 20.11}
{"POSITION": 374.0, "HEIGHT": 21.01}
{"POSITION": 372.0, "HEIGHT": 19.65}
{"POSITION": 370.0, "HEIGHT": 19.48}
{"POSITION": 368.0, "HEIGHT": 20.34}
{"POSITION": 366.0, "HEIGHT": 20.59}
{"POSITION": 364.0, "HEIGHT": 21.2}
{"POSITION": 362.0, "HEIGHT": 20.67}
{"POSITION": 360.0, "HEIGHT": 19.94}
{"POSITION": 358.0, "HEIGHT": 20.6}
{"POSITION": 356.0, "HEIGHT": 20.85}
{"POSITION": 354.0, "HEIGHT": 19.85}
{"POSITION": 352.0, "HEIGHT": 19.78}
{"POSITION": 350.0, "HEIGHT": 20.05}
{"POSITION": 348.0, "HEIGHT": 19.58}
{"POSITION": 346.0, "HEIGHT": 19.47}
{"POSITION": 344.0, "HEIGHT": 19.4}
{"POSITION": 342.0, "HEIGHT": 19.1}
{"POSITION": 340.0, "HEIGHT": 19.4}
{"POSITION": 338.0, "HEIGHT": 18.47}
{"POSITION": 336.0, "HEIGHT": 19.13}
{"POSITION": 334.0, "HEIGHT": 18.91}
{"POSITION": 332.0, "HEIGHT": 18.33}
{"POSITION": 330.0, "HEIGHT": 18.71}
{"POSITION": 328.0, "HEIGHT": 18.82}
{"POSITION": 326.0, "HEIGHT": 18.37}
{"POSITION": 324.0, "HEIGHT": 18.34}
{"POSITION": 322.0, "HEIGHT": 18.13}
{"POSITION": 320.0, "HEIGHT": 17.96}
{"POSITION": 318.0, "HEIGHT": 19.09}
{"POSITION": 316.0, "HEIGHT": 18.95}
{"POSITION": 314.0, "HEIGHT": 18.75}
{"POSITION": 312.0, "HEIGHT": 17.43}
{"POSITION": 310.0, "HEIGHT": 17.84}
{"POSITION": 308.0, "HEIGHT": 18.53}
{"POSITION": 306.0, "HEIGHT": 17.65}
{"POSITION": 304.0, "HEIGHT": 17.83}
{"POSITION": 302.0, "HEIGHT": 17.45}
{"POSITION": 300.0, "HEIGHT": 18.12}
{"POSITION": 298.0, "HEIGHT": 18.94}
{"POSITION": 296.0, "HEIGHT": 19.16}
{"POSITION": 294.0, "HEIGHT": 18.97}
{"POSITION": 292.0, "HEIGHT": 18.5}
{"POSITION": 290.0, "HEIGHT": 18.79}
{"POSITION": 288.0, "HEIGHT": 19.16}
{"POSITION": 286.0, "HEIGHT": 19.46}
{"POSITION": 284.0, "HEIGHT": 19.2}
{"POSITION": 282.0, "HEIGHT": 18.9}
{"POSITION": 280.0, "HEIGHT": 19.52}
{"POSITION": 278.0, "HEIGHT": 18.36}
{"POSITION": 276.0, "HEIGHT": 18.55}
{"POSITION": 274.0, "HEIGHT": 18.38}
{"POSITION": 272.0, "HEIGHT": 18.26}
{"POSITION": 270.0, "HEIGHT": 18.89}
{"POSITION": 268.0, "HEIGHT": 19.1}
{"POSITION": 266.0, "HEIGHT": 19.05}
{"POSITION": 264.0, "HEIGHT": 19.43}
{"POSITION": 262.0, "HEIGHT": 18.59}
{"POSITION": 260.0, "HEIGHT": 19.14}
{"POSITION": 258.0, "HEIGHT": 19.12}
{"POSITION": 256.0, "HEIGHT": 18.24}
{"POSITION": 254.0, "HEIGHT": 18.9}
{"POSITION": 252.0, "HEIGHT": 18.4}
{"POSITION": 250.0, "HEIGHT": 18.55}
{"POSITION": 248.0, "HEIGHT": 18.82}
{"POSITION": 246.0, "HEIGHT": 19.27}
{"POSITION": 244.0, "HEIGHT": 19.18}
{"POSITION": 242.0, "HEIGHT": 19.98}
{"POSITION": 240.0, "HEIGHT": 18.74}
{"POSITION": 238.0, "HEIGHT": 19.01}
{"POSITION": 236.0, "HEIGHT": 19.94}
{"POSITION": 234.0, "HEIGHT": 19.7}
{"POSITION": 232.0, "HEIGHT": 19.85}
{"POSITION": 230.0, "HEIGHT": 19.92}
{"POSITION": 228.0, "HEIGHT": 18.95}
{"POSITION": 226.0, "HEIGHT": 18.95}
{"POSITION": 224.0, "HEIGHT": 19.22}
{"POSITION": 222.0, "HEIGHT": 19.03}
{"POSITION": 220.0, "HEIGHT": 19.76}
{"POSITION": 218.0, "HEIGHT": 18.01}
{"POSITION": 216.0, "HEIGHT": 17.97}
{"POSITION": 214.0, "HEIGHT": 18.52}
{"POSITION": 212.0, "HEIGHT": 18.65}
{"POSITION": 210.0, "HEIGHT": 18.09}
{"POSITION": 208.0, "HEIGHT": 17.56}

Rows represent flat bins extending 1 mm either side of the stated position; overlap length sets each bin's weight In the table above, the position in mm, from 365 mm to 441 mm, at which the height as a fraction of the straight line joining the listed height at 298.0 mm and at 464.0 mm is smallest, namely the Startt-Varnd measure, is 432.0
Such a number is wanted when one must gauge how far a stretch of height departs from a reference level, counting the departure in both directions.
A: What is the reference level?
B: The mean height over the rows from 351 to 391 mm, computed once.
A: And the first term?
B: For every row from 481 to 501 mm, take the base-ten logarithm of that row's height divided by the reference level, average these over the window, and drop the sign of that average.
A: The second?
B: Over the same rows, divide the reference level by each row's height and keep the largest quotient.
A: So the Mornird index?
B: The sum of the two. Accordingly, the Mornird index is 0.99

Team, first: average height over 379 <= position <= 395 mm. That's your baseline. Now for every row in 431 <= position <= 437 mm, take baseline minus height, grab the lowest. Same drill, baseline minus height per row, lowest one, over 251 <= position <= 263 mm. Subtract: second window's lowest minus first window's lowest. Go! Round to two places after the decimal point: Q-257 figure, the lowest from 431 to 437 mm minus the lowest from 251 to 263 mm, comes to -2.53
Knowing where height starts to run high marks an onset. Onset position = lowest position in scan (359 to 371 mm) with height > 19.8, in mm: 360.0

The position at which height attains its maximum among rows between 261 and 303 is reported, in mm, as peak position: 280.0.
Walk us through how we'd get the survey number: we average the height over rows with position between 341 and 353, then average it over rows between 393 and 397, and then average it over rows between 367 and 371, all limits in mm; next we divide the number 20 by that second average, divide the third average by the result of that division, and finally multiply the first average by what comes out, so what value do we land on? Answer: 403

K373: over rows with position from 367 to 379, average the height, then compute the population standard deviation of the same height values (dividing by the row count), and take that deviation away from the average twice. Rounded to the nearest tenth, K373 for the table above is 19.2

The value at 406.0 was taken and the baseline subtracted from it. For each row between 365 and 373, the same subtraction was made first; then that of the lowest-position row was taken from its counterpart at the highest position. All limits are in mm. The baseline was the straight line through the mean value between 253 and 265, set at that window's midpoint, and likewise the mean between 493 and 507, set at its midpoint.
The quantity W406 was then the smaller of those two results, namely -1.0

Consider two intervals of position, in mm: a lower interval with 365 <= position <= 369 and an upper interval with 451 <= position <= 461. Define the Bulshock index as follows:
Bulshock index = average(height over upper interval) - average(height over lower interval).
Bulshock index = 1.2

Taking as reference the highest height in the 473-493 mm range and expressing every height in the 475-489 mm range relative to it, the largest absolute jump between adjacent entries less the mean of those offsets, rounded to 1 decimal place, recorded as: 1.7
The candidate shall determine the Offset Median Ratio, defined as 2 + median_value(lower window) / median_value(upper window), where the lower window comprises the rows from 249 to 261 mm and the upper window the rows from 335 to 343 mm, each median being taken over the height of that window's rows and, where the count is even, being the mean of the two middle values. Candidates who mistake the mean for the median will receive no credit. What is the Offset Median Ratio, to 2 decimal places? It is 2.98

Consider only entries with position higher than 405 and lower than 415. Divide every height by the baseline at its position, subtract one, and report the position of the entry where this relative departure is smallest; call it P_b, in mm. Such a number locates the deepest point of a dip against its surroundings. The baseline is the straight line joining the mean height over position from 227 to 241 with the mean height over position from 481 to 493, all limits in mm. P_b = 414.0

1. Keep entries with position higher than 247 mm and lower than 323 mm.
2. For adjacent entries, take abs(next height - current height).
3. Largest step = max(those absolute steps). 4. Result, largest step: 1.32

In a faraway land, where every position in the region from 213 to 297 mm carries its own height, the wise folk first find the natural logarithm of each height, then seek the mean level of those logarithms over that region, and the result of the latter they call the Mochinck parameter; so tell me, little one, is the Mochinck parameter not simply 2.94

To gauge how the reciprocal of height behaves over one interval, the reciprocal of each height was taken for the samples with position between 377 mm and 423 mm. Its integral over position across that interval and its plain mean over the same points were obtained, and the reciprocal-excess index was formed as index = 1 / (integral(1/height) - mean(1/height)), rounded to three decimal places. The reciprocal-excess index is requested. 0.464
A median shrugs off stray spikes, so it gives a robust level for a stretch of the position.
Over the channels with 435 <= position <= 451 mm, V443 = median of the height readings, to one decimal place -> 21.1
